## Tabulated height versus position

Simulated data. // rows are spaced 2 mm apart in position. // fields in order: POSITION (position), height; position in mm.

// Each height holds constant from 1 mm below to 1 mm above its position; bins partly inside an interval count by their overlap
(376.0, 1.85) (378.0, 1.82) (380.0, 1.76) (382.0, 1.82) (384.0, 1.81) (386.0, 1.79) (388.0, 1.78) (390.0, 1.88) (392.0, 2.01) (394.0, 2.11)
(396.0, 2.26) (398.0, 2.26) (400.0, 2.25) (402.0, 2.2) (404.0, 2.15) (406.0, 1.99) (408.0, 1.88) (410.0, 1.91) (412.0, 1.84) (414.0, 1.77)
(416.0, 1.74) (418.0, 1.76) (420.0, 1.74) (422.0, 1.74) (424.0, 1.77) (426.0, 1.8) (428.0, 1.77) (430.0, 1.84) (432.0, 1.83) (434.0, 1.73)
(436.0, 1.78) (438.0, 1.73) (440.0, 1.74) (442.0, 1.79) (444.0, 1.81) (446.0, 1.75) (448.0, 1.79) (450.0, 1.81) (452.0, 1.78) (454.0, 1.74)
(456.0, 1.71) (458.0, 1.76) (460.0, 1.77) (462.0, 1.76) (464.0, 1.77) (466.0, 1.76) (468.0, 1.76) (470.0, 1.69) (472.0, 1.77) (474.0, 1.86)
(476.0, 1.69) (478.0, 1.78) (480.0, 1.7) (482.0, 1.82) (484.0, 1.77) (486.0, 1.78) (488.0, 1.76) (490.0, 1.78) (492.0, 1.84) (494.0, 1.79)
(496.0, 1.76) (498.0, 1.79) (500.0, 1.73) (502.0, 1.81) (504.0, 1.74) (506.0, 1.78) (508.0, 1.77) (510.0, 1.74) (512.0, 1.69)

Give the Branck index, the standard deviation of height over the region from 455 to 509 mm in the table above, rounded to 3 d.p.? 0.040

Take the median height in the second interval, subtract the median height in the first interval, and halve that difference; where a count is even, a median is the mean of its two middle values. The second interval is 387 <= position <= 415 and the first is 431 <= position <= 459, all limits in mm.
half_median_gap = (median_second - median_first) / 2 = 0.115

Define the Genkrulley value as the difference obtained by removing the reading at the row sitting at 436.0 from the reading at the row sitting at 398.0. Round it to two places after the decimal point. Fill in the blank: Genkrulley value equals 0.48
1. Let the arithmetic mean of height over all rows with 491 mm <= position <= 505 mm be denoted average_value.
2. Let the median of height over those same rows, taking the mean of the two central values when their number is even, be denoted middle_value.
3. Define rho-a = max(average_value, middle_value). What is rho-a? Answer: 1.79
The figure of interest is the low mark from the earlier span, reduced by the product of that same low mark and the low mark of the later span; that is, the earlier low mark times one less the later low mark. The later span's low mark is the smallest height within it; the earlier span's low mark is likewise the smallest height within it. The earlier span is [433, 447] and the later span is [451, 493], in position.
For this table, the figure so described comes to -1.194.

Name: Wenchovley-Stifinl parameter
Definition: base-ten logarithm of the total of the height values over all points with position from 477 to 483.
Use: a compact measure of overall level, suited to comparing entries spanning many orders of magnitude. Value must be 0.724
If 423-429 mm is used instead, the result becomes 0.728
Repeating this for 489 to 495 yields 0.733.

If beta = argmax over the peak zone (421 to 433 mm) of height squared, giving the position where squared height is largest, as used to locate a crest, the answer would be 430.0 mm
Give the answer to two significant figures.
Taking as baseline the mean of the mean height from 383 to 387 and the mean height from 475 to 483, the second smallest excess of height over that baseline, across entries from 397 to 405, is 0.43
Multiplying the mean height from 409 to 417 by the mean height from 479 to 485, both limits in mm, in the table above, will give 3.20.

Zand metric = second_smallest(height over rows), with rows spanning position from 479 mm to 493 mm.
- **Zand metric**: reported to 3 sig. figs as 1.76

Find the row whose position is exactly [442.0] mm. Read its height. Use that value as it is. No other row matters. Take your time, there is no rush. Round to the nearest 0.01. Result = 1.79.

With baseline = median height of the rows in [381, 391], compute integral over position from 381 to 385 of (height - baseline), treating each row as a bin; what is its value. 0.020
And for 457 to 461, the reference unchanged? -0.180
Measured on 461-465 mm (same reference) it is -0.180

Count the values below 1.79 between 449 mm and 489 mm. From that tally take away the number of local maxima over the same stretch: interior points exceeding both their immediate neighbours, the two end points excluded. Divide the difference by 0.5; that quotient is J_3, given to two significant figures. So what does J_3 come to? 22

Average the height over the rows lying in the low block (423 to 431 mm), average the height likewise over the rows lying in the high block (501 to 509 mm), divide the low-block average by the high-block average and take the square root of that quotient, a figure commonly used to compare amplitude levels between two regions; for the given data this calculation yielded 1.01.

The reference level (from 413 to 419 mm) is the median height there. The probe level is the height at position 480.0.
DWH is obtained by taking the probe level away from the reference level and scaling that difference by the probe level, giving 0.035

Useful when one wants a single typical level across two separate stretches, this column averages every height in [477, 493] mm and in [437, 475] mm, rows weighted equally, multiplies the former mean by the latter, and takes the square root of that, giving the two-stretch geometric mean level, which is 1.77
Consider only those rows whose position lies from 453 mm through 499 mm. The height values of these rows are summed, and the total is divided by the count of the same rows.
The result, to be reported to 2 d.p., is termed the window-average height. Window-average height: 1.77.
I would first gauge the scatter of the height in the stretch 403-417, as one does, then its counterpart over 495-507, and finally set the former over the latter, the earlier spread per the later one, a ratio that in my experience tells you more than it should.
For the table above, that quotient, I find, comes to 4.6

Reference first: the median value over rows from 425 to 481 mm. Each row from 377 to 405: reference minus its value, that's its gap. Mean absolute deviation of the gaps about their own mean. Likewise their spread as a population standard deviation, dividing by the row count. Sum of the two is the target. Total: 0.38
